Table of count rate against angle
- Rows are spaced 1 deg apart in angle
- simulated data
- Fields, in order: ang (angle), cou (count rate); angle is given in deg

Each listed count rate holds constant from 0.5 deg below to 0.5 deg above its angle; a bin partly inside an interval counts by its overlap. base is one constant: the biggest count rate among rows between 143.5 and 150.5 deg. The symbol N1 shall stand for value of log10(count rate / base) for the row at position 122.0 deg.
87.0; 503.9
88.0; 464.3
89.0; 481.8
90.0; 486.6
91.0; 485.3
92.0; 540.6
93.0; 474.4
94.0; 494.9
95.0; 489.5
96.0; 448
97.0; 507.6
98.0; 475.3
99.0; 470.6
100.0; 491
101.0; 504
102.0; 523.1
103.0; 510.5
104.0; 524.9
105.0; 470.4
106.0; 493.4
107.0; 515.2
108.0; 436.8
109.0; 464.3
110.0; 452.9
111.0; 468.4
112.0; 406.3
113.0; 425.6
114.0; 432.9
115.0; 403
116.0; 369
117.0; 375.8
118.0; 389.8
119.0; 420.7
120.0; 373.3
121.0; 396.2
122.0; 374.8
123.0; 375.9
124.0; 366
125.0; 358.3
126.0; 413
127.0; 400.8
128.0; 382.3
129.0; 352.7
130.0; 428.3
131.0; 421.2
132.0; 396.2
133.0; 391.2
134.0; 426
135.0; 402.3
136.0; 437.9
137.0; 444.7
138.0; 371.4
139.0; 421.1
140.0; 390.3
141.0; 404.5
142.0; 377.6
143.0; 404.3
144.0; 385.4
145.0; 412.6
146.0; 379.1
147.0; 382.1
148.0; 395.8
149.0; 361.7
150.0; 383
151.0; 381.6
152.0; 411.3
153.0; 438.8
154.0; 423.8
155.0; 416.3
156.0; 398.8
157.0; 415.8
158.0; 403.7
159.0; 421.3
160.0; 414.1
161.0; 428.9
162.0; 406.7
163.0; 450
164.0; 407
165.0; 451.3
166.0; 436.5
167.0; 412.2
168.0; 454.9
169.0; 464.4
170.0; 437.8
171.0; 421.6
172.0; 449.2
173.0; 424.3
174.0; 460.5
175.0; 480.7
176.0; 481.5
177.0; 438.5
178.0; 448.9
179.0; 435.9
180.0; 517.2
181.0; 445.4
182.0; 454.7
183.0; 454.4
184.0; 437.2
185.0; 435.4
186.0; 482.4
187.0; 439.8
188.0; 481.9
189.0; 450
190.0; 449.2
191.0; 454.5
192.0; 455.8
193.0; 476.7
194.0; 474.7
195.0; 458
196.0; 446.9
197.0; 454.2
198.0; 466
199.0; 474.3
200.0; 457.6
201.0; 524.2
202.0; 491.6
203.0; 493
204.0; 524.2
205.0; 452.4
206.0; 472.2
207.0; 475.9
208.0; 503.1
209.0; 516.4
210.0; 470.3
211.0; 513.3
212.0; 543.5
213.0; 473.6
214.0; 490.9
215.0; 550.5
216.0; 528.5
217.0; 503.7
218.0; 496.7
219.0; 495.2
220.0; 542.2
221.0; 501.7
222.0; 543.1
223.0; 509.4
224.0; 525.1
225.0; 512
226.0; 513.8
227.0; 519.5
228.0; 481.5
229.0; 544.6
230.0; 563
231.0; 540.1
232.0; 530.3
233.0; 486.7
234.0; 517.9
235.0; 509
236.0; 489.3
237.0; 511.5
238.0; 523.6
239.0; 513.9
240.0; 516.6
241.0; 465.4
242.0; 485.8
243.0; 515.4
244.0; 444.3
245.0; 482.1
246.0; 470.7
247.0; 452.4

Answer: -0.04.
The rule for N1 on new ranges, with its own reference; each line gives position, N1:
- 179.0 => 0.02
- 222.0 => 0.12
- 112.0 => -0.01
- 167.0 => 0.00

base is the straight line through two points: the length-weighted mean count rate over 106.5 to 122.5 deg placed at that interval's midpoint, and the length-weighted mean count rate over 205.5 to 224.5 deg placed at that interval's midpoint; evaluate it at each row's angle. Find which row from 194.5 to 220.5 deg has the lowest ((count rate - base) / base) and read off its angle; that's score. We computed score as 205.0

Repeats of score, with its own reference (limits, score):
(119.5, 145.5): 129.0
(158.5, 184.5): 164.0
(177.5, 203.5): 185.0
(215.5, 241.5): 241.0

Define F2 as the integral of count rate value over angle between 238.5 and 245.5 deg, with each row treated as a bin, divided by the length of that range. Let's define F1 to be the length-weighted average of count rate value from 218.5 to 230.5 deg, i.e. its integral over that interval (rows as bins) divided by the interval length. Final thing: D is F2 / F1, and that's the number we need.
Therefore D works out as 0.94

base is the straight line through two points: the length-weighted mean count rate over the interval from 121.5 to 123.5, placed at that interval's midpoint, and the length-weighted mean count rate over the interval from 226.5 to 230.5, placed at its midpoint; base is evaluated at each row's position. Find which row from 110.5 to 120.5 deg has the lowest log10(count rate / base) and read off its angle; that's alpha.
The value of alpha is 120.0 deg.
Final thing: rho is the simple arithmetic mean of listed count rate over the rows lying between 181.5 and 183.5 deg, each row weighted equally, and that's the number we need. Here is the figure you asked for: 455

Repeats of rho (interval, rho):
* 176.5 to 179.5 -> 441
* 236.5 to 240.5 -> 516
